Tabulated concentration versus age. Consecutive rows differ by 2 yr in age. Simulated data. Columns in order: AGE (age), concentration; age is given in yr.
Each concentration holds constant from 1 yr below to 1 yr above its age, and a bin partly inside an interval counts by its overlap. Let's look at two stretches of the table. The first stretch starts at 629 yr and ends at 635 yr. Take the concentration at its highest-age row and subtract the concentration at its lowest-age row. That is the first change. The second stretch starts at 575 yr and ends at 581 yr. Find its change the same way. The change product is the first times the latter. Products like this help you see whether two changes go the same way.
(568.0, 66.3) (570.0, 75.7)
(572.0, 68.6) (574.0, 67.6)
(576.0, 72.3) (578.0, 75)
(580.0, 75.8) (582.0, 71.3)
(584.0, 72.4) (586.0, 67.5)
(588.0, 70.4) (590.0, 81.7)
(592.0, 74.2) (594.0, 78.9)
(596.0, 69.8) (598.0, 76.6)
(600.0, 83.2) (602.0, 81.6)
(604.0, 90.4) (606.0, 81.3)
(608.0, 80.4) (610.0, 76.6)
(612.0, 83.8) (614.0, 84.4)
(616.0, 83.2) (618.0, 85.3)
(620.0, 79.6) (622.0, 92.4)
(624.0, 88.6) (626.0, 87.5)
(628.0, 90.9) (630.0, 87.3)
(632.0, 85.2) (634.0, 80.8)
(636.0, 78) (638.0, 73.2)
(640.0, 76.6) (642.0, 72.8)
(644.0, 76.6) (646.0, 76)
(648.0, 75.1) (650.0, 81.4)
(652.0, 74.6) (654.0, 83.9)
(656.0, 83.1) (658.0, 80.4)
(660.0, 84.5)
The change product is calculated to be -23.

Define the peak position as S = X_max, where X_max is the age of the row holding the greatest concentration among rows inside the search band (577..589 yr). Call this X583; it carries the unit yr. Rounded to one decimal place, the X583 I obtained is 580.0 yr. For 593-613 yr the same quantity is 604.0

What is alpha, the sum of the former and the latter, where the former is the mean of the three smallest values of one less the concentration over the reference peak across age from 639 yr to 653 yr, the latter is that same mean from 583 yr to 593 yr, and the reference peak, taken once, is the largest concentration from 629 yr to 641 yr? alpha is 0.23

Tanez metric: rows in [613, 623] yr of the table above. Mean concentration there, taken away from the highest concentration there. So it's 7.4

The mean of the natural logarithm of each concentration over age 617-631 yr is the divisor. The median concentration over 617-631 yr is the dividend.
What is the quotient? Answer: 19.6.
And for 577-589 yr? 16.8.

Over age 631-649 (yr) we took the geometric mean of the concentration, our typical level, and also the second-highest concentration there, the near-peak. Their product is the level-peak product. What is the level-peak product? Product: 6227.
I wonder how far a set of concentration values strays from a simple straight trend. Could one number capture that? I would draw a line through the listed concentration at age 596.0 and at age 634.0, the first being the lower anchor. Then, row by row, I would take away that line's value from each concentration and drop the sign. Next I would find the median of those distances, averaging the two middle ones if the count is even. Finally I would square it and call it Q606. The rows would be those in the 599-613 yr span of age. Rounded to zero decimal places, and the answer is 88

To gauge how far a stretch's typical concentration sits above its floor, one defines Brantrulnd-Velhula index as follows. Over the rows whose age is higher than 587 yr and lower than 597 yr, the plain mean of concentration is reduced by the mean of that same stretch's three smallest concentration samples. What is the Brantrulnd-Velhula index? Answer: 3.53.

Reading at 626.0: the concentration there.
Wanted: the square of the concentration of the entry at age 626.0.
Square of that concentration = 7656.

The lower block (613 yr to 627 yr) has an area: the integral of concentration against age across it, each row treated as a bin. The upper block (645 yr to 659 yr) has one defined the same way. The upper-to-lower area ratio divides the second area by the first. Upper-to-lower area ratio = 0.92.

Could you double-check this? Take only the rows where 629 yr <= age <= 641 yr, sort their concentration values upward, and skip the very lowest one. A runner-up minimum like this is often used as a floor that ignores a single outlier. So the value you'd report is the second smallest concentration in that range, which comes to 76.6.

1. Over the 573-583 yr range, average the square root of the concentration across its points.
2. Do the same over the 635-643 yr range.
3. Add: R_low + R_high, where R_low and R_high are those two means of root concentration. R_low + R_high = 17.2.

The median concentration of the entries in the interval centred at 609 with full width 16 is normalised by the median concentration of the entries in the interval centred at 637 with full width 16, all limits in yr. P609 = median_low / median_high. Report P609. 1.07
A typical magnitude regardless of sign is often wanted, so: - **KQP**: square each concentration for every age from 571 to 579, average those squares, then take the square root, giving 71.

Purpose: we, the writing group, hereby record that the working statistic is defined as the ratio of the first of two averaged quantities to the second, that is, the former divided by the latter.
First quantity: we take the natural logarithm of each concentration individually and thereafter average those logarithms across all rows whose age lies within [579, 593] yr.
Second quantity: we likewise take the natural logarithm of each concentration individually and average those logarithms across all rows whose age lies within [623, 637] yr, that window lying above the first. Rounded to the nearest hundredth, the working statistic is 0.97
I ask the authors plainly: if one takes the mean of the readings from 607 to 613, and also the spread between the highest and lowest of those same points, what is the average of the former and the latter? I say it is 43.7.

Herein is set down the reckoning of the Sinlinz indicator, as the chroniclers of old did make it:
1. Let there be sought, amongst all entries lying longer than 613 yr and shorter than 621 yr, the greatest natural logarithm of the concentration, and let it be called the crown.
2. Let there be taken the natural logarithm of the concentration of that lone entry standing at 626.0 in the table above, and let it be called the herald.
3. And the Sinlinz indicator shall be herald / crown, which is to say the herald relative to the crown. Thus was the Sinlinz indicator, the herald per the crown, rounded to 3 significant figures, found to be 1.01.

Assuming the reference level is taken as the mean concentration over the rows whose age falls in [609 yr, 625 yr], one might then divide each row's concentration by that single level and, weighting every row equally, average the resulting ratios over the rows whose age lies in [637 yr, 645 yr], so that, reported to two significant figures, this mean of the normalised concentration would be 0.89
